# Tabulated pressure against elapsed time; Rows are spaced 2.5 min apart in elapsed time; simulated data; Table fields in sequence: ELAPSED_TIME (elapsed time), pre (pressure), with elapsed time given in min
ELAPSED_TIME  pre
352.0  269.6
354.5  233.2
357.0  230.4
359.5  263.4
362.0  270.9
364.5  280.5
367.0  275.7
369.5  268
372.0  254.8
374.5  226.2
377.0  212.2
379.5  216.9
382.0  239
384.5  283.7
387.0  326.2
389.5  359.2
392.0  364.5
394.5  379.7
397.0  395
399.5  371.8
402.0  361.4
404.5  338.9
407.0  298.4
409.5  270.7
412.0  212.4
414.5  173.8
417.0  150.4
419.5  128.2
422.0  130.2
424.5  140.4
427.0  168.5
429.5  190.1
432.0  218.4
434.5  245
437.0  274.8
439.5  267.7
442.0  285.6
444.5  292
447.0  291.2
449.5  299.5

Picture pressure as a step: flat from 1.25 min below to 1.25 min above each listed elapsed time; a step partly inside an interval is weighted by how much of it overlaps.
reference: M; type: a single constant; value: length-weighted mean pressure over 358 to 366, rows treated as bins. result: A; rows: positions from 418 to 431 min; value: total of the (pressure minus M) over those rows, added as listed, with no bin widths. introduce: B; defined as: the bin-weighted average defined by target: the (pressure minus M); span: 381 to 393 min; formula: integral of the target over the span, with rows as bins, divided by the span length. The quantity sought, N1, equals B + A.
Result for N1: -550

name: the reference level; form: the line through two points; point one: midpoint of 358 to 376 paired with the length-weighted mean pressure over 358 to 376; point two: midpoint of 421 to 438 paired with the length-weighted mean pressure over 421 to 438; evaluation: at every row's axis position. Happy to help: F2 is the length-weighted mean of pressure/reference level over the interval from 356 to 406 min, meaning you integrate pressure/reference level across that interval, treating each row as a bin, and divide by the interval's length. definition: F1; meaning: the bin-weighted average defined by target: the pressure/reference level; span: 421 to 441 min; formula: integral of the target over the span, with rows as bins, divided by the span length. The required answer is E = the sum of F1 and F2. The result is 2.29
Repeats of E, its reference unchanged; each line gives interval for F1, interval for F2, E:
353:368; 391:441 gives 2.16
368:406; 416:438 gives 2.22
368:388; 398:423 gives 2.14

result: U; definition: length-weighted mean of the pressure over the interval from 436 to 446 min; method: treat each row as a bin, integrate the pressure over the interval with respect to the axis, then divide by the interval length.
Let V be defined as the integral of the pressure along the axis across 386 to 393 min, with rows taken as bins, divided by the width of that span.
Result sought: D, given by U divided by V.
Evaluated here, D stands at 0.80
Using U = 280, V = 350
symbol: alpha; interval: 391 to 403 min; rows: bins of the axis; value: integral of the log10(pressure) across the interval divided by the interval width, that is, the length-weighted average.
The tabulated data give 2.57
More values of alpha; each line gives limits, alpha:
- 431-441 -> 2.40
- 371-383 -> 2.36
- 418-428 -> 2.15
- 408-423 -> 2.24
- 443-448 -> 2.46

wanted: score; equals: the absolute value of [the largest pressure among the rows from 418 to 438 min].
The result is 275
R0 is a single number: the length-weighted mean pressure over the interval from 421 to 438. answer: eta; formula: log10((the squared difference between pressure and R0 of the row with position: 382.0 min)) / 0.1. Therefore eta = 33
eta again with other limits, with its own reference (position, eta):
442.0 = 39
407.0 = 40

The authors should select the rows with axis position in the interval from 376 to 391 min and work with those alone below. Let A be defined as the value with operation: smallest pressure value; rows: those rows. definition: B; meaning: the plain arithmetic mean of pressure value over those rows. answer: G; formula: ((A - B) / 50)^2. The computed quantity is 1.5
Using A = 212.2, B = 273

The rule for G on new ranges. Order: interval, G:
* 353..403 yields 2.5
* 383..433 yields 7.3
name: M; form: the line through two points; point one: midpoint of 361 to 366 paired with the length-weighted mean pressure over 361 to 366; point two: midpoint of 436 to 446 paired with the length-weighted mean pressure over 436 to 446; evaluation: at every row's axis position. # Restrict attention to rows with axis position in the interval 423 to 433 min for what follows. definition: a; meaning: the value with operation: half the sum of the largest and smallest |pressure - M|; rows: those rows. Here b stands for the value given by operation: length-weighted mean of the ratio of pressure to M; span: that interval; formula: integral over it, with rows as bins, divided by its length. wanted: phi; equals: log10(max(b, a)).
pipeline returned 2.0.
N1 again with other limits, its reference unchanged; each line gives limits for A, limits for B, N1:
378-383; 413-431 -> -199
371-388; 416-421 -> -266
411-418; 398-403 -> -177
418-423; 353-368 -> -294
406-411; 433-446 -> 30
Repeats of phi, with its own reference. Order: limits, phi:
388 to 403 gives 2.0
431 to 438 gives 1.5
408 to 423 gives 1.9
